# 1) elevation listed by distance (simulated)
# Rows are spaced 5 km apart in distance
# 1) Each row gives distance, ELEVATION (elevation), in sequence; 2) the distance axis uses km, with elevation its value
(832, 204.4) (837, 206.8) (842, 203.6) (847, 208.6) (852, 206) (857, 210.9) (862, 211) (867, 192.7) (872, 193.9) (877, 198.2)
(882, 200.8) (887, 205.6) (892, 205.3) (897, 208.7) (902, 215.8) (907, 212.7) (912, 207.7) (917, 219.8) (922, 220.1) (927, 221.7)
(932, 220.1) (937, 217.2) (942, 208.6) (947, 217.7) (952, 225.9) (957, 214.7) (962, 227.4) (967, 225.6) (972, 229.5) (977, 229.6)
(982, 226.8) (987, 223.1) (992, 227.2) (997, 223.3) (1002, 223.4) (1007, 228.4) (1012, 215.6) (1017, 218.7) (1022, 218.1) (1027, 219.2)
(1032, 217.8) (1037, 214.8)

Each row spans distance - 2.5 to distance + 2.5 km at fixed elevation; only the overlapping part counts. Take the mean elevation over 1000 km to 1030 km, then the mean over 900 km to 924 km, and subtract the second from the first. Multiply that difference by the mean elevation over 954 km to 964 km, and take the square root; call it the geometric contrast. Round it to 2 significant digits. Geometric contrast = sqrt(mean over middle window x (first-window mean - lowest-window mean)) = 34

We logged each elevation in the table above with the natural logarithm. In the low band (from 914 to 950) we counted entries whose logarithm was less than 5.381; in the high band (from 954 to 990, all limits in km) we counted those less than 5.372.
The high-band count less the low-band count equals -1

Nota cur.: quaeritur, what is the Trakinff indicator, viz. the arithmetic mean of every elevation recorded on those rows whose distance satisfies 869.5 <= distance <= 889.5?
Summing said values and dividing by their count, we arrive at 200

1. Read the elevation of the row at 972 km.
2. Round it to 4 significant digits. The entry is 229.5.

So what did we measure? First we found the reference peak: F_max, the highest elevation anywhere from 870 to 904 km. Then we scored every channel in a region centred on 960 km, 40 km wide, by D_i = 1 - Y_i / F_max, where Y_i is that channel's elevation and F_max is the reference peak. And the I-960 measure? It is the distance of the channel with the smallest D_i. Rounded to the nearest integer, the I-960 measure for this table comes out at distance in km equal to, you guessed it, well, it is 977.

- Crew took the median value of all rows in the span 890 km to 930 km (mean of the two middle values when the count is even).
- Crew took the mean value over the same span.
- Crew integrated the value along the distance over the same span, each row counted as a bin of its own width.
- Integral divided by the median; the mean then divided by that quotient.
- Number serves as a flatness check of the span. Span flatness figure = 5.4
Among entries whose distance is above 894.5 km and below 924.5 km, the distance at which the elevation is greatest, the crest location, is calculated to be 922 km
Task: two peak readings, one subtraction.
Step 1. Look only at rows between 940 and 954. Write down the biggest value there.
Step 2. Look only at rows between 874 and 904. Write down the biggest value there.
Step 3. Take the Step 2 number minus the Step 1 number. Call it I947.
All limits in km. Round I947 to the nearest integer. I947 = -10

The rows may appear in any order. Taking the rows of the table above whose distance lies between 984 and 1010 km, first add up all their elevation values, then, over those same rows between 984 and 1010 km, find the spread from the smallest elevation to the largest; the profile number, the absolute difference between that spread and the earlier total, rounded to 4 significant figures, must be 1120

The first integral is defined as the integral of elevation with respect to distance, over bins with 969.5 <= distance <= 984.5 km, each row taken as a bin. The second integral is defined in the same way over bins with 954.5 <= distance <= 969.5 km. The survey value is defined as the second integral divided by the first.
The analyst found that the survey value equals 1.0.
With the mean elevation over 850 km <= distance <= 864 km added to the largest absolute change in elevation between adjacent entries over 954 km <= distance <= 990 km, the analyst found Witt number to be 222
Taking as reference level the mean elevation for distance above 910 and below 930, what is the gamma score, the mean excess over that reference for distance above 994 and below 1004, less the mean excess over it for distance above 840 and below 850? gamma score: 17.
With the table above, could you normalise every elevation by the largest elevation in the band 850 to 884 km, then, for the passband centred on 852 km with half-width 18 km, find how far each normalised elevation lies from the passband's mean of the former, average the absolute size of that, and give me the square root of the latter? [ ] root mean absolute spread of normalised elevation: 0.143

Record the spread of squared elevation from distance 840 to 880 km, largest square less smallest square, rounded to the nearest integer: 7388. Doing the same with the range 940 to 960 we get 7517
